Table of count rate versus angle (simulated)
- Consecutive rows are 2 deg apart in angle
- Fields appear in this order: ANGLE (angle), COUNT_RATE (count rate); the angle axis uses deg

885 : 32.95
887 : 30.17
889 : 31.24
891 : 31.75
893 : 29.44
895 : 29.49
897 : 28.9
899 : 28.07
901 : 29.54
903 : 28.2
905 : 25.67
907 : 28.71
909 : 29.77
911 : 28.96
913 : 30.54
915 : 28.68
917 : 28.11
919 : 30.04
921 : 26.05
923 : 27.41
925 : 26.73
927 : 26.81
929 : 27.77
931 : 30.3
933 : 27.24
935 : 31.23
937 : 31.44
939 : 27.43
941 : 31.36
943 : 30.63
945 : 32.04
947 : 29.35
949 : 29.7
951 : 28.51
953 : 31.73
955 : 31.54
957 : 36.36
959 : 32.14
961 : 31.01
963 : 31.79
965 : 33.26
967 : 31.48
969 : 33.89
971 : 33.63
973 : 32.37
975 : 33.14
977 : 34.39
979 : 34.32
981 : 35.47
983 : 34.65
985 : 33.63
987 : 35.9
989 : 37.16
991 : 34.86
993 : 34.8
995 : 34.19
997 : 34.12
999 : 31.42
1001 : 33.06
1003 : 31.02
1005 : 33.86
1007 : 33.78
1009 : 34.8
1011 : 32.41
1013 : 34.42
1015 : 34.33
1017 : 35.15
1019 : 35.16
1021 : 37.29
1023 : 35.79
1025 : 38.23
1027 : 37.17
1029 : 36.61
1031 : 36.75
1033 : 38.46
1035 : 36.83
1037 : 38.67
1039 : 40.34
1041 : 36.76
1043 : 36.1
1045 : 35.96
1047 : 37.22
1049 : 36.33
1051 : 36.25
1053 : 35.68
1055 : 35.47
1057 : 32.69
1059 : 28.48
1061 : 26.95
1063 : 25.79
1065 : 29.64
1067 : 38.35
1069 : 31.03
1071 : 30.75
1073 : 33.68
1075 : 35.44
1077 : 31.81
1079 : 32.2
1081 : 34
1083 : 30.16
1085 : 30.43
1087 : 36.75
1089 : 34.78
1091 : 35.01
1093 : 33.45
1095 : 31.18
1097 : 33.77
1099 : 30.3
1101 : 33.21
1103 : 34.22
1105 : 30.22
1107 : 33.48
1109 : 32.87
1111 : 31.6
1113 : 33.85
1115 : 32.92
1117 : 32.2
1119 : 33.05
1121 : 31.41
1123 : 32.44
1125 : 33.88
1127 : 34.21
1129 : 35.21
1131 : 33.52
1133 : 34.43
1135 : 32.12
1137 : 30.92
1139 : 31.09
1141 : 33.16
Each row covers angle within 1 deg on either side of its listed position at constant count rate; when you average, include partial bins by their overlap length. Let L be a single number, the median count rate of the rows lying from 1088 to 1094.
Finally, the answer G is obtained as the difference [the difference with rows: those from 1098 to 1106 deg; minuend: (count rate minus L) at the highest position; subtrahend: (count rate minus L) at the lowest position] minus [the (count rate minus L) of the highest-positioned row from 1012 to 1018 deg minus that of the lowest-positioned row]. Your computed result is -0.8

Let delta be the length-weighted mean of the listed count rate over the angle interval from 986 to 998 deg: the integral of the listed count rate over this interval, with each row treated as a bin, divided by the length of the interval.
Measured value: 35.2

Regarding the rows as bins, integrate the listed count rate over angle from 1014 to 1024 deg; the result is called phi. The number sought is 355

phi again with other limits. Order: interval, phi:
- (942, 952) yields 300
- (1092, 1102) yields 324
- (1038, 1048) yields 373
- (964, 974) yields 329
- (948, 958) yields 316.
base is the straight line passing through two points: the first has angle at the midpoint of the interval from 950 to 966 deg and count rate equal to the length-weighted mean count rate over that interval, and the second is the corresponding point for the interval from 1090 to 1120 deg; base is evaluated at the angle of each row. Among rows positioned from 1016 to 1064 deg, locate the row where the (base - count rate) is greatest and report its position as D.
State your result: 1063 deg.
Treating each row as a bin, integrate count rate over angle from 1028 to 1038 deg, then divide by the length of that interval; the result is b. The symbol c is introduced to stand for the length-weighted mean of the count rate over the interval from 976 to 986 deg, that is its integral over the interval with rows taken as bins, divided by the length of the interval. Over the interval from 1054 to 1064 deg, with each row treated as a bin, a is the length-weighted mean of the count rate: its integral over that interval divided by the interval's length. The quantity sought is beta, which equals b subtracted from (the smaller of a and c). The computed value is -7.6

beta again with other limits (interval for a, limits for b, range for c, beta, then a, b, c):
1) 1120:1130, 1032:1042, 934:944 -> -7.8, 33.4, 38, 30.4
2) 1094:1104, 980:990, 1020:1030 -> -2.8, 32.5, 35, 37.0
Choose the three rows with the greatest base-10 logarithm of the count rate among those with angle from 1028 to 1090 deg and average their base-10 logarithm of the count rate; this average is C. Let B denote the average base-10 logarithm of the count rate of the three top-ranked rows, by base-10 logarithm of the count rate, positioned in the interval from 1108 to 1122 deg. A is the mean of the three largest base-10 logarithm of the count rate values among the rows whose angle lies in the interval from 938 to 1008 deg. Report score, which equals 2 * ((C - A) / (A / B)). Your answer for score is 0.06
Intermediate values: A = 1.56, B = 1.52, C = 1.593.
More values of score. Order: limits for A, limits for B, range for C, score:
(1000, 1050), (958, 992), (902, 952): -0.18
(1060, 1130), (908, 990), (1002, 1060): 0.05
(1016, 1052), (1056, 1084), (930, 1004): -0.06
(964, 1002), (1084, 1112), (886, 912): -0.13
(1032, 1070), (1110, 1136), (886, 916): -0.19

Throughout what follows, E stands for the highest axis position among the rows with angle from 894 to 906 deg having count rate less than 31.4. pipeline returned 905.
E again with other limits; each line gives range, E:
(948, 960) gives 951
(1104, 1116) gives 1105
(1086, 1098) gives 1095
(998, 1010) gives 1003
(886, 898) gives 897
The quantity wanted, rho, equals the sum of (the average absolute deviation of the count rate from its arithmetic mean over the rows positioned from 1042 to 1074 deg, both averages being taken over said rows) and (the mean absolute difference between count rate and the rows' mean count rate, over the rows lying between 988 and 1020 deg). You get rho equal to 4.4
